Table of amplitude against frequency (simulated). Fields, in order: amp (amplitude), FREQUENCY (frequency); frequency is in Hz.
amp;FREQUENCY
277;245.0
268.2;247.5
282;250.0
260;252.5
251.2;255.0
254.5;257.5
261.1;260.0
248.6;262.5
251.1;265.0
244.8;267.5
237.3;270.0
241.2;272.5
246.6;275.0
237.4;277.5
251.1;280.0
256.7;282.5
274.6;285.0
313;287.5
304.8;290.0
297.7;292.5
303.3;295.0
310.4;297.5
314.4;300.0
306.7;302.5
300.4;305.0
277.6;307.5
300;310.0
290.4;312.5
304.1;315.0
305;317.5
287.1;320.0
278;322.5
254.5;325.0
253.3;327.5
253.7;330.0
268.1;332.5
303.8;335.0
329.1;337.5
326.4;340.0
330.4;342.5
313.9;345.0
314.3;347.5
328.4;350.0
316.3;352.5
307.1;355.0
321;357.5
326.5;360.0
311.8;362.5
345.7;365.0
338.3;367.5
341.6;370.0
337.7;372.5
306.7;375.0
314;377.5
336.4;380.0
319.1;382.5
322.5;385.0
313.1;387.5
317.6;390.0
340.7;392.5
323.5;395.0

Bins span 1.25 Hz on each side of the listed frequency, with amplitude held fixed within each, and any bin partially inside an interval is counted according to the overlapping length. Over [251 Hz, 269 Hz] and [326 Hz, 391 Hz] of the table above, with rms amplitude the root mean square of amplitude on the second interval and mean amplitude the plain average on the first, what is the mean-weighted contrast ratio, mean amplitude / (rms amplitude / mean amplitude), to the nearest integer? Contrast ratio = 203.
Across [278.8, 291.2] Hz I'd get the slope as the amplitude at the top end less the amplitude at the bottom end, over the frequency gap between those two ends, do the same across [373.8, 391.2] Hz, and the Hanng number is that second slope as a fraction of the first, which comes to 0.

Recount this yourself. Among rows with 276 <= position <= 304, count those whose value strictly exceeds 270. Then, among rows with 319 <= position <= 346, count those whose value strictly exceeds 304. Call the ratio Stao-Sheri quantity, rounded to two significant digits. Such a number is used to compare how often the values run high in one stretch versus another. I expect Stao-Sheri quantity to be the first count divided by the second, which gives 2.0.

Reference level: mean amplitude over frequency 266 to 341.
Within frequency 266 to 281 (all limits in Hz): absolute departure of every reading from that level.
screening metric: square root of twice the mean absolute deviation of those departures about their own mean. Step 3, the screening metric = 2.98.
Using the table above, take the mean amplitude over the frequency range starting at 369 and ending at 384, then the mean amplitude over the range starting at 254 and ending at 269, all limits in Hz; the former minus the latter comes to 74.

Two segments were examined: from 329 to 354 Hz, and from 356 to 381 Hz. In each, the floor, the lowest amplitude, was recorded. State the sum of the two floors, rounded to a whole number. 560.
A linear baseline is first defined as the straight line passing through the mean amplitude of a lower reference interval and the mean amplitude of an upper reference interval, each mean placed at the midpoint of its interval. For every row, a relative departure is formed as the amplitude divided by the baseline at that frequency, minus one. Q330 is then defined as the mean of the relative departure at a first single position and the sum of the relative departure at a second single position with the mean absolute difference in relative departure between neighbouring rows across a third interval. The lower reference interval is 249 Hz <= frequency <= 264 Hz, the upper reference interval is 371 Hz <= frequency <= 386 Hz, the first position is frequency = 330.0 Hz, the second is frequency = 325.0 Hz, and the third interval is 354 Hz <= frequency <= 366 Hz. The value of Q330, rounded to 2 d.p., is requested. -0.12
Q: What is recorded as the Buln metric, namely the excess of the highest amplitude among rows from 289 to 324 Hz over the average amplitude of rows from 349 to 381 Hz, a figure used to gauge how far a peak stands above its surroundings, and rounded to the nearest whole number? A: -11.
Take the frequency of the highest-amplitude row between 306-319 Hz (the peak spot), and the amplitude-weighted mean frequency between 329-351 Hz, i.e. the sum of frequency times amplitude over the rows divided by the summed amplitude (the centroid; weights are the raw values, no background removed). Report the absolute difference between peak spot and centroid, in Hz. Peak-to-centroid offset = 22.9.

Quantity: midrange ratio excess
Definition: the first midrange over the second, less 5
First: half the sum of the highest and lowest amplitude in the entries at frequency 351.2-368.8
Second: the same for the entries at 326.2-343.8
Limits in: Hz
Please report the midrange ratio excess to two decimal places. -3.88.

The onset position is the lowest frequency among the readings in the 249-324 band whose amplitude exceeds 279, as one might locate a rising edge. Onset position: 250.0 Hz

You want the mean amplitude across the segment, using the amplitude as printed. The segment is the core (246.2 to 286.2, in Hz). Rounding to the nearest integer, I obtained 254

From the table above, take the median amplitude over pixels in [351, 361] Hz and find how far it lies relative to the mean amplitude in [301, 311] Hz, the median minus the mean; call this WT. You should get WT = 22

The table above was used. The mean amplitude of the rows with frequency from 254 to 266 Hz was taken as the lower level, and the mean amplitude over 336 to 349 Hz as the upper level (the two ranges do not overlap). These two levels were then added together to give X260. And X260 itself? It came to 576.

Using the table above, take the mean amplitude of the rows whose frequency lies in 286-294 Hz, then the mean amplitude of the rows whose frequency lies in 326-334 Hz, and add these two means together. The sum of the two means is 564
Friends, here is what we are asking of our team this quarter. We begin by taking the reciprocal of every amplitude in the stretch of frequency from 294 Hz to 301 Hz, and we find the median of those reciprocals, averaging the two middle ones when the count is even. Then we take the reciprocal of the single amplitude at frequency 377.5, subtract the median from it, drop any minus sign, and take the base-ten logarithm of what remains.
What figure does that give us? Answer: -4.4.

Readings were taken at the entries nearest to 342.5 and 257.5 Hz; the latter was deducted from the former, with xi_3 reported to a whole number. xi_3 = 76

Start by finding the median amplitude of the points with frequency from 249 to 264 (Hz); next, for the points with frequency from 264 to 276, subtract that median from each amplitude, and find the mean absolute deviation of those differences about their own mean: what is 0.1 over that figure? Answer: 0.0253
